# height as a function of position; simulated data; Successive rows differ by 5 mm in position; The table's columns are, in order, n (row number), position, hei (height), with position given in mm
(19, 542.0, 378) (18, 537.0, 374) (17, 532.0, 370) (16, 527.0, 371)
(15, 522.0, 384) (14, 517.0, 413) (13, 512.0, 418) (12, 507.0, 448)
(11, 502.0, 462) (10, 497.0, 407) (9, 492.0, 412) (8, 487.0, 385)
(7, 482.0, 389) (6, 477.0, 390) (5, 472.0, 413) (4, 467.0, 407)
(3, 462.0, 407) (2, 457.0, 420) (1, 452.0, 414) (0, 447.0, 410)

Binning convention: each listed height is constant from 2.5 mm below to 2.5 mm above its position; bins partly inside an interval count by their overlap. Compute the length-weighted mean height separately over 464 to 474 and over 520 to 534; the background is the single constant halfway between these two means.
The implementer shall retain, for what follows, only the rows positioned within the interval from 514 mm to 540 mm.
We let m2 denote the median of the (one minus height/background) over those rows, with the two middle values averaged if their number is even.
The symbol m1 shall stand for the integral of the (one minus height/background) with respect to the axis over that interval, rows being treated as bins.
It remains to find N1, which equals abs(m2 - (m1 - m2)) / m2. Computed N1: 11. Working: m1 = 0.6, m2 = 0.047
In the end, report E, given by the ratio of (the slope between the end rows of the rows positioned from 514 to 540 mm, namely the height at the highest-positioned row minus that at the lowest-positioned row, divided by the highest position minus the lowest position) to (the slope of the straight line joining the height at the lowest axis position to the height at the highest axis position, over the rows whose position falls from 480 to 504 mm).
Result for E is -0.5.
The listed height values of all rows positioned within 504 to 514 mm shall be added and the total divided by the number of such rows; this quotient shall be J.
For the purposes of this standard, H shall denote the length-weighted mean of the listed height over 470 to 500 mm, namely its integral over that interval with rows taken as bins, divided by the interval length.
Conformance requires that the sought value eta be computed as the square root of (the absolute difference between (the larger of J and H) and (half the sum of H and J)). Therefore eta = 4.1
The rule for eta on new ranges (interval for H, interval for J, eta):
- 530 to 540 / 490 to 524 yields 4.9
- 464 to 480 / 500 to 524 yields 3.3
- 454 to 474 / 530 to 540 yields 4.5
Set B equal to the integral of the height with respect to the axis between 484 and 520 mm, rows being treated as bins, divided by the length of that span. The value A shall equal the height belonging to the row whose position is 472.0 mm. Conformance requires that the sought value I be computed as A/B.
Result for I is 0.98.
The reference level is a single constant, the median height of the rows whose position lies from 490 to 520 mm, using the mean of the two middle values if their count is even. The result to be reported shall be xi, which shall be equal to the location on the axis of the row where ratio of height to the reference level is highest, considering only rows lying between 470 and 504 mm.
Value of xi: 502.0 mm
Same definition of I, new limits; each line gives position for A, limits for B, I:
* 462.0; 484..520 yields 0.97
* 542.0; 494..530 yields 0.91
